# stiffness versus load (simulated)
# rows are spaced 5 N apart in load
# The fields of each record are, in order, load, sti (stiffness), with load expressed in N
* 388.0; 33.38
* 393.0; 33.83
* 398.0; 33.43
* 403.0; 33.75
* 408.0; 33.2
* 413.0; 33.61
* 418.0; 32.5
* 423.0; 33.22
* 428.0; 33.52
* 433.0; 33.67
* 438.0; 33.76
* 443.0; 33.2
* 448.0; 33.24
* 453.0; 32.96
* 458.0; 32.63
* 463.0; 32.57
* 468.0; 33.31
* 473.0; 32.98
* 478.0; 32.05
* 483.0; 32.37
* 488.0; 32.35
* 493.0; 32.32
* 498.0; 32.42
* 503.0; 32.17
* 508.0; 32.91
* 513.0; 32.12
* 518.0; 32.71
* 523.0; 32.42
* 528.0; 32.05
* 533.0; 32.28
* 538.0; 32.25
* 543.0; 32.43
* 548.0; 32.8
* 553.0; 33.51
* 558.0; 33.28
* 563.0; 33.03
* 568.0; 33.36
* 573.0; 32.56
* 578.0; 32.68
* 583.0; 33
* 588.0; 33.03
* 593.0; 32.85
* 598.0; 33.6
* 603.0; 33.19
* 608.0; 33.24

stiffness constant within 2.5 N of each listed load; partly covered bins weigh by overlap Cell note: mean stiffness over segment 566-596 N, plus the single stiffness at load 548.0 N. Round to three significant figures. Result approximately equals 65.7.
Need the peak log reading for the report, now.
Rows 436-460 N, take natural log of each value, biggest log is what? 3.52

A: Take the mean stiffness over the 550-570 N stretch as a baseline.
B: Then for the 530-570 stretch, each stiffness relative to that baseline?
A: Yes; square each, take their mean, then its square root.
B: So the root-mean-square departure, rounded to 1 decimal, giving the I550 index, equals 0.6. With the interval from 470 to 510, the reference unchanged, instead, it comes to 0.9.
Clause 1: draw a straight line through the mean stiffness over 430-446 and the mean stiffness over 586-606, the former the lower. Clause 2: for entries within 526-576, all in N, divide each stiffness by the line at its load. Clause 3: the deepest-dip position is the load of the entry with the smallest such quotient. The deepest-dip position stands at 528.0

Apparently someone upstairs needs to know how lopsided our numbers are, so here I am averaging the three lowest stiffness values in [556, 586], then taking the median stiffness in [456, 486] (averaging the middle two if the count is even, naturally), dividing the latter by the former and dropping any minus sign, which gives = 0.996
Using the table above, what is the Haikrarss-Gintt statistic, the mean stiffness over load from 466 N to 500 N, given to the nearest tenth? 32.5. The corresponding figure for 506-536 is 32.4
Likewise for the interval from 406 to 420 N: 33.1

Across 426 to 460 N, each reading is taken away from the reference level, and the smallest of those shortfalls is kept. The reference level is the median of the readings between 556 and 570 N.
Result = -0.48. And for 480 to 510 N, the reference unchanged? 0.37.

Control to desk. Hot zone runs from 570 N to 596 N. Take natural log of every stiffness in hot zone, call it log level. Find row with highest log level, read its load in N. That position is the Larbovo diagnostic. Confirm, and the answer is 588.0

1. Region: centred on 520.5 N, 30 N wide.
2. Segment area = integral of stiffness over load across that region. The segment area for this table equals 972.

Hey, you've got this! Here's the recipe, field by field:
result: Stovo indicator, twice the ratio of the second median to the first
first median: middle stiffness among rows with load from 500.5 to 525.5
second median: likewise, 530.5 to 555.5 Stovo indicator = 2.001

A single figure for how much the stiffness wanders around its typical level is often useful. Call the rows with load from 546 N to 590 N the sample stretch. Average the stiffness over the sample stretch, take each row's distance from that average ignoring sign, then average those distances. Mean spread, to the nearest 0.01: 0.24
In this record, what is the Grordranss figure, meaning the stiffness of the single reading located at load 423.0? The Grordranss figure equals 33.22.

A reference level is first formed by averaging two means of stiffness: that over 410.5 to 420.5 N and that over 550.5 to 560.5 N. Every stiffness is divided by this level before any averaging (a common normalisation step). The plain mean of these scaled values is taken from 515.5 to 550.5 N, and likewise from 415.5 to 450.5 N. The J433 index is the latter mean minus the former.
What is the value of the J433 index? 0.027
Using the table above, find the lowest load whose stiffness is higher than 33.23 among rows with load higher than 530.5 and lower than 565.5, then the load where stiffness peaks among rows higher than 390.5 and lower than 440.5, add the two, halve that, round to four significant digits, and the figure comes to 473.0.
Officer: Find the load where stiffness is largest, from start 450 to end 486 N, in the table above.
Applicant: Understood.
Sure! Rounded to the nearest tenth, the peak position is 468.0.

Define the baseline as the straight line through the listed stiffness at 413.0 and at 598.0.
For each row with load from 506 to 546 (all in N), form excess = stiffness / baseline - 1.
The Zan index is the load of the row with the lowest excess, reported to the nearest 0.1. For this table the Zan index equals 528.0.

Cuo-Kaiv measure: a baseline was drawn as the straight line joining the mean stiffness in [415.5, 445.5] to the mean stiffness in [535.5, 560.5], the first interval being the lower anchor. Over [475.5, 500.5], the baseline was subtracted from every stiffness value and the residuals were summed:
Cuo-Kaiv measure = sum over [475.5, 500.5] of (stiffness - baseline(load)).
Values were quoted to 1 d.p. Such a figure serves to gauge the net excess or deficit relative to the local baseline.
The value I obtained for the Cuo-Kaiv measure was -3.9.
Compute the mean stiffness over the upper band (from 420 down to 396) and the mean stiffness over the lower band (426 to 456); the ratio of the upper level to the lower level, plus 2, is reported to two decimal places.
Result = 3.00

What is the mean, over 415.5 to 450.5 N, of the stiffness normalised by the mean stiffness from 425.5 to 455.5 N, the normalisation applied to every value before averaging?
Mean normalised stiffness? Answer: 0.997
